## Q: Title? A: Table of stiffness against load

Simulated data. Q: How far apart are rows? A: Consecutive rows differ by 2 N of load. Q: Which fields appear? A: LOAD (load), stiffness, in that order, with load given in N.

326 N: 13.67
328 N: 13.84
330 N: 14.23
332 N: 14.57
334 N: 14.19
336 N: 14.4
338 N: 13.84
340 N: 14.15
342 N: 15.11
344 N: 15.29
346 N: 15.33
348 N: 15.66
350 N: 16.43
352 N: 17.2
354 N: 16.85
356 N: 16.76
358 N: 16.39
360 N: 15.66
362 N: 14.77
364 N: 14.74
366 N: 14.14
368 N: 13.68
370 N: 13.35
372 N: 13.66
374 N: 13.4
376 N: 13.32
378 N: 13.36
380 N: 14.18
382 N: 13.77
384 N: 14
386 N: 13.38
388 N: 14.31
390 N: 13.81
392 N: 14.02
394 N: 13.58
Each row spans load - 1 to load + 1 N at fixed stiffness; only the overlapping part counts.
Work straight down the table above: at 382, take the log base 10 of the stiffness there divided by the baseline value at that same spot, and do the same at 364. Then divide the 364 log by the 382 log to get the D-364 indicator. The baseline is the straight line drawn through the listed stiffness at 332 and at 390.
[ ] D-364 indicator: -3.9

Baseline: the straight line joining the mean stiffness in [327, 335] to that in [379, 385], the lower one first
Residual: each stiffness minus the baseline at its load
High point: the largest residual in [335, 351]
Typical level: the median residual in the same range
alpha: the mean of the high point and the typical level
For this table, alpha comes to 1.7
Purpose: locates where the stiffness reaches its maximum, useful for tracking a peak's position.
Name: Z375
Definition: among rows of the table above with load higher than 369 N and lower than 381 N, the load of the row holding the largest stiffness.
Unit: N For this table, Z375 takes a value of 380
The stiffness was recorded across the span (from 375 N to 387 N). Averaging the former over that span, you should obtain 13.7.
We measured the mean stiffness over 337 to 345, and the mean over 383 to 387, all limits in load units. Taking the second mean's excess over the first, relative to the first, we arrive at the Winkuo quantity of -0.06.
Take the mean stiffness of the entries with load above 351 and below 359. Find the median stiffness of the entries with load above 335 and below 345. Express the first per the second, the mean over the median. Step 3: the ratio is 1.17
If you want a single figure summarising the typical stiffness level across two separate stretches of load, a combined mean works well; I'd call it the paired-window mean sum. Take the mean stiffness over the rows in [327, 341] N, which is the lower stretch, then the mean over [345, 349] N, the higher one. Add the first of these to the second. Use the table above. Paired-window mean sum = 29.7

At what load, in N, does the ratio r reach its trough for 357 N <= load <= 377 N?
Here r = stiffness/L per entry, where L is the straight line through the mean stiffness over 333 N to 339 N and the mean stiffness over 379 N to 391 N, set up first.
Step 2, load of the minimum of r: 376 N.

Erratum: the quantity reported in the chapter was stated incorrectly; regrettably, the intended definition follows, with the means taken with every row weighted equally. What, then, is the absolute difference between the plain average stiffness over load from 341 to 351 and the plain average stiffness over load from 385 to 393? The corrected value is 1.68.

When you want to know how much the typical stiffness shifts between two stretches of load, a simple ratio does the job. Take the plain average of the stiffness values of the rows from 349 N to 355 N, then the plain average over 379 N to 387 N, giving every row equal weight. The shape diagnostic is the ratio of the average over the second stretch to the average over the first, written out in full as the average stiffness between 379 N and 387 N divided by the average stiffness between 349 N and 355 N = 0.82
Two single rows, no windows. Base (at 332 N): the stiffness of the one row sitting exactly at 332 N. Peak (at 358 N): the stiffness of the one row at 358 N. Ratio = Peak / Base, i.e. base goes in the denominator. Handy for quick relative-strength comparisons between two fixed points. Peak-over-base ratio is 1.12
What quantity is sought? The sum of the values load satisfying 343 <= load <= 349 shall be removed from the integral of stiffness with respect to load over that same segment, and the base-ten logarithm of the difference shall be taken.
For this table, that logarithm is 1.67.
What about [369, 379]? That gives 1.83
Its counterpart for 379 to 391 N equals 1.92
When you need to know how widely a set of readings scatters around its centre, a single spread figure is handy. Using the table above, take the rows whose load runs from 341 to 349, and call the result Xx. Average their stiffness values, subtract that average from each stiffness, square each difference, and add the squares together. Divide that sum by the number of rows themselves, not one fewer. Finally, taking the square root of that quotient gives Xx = 0.20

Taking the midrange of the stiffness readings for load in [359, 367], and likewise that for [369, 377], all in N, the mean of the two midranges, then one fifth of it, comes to 2.84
